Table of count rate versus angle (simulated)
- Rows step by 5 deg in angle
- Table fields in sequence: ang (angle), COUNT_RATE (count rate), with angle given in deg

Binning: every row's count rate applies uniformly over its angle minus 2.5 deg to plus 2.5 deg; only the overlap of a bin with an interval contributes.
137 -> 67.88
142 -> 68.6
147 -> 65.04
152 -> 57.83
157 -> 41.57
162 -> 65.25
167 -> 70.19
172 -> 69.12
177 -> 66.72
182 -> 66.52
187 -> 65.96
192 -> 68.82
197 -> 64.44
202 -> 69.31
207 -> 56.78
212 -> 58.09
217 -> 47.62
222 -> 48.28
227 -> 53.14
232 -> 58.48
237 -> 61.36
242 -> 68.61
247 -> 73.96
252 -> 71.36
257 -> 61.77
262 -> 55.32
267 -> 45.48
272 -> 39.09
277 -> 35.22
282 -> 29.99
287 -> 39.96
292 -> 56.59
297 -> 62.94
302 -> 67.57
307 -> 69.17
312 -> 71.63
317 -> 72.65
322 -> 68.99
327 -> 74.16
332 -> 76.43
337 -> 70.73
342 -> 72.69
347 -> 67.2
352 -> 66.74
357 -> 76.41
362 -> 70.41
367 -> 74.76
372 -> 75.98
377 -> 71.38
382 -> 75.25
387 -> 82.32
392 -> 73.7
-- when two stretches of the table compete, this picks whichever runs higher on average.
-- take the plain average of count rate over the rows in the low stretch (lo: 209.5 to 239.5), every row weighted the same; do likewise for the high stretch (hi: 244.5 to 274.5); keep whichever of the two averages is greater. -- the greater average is 58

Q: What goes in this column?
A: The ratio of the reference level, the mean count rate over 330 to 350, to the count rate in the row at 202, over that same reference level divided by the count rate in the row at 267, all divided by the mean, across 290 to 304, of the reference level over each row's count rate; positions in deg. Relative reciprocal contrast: 0.57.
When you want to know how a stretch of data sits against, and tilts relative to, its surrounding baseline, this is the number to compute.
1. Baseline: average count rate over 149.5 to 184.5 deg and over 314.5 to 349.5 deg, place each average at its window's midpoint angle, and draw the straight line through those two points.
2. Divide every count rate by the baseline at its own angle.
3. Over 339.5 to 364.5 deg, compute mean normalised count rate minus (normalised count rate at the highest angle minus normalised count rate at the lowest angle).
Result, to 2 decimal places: 1.02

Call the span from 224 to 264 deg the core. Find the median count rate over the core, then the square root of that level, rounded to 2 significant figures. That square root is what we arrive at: 7.8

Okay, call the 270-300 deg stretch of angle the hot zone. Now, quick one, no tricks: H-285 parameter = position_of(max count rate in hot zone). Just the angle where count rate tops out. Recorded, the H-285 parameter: 297 deg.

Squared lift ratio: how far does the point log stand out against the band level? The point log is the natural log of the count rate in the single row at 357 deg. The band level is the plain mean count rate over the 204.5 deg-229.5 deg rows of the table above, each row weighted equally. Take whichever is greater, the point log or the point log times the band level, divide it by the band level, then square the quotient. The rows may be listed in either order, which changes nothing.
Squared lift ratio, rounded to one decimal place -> 18.8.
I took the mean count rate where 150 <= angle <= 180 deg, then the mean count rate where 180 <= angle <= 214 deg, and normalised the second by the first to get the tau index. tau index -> 1.04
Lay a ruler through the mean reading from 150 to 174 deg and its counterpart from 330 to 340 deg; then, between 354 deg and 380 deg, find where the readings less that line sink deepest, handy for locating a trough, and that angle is 377 deg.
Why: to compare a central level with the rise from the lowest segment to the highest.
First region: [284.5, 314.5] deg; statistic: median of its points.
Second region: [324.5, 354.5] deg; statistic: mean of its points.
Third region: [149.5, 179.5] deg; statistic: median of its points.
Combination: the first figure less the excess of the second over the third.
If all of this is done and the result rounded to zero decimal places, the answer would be 60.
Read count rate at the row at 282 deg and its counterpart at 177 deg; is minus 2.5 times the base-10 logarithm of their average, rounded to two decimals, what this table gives -4.21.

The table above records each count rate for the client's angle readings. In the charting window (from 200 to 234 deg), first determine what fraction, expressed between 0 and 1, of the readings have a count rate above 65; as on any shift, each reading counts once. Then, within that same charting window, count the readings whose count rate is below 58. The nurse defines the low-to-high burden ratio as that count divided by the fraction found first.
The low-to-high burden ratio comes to 28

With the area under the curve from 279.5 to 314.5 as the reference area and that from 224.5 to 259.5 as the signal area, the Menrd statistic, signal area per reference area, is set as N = 1.13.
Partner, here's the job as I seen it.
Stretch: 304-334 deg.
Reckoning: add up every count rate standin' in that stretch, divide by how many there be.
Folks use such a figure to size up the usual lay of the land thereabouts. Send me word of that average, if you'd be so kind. 72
